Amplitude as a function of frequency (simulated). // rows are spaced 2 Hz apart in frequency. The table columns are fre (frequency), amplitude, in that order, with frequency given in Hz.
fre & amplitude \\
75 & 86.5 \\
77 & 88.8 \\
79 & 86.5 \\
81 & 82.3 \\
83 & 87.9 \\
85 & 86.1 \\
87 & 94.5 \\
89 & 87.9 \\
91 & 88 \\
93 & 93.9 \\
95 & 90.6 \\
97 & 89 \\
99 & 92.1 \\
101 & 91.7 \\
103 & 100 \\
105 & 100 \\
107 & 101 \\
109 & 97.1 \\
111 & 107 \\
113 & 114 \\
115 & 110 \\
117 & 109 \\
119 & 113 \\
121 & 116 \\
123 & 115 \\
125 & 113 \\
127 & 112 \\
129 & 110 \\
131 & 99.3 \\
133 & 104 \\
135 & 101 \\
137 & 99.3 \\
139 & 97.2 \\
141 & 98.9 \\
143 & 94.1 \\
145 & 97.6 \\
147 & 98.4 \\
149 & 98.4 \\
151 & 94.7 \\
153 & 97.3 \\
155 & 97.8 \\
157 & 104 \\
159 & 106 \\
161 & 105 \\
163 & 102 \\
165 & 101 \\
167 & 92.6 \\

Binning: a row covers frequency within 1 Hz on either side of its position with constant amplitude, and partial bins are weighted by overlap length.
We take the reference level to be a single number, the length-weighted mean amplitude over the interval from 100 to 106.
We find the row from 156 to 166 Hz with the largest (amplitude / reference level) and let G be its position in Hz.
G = 159 Hz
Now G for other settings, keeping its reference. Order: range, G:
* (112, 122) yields 121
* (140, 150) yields 141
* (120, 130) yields 121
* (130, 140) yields 133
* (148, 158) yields 157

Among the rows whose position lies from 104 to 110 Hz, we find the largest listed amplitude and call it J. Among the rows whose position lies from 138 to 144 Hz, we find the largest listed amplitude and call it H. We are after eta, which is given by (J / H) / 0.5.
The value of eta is 2.04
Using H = 98.9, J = 101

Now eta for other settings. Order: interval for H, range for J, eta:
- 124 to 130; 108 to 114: 2.02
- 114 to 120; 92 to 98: 1.66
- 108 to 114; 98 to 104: 1.75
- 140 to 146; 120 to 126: 2.35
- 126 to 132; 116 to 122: 2.07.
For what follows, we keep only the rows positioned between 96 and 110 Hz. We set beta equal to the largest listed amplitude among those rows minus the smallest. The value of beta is 12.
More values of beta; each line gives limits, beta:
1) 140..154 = 5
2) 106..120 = 17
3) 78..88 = 12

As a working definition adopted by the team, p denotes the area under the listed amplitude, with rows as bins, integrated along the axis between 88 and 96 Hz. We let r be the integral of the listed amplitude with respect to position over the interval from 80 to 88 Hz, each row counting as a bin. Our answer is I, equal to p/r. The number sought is 1.03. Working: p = 721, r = 702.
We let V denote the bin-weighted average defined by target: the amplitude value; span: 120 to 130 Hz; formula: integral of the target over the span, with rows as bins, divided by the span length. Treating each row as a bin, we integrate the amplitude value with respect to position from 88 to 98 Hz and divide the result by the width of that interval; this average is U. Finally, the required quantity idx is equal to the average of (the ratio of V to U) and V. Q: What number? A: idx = 57.2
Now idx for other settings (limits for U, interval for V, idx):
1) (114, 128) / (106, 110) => 50.0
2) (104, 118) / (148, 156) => 49.0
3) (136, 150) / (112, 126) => 57.0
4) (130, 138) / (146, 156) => 49.1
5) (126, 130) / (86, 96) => 45.9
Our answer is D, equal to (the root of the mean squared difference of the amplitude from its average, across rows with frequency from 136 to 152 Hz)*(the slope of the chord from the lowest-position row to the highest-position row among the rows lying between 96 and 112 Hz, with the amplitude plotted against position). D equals 2.3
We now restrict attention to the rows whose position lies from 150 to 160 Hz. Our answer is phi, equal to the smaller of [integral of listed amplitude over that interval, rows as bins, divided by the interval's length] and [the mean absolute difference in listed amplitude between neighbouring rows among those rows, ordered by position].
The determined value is 2.8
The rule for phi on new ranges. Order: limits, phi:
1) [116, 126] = 2.5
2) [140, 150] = 2.3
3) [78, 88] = 5.0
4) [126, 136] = 5.1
